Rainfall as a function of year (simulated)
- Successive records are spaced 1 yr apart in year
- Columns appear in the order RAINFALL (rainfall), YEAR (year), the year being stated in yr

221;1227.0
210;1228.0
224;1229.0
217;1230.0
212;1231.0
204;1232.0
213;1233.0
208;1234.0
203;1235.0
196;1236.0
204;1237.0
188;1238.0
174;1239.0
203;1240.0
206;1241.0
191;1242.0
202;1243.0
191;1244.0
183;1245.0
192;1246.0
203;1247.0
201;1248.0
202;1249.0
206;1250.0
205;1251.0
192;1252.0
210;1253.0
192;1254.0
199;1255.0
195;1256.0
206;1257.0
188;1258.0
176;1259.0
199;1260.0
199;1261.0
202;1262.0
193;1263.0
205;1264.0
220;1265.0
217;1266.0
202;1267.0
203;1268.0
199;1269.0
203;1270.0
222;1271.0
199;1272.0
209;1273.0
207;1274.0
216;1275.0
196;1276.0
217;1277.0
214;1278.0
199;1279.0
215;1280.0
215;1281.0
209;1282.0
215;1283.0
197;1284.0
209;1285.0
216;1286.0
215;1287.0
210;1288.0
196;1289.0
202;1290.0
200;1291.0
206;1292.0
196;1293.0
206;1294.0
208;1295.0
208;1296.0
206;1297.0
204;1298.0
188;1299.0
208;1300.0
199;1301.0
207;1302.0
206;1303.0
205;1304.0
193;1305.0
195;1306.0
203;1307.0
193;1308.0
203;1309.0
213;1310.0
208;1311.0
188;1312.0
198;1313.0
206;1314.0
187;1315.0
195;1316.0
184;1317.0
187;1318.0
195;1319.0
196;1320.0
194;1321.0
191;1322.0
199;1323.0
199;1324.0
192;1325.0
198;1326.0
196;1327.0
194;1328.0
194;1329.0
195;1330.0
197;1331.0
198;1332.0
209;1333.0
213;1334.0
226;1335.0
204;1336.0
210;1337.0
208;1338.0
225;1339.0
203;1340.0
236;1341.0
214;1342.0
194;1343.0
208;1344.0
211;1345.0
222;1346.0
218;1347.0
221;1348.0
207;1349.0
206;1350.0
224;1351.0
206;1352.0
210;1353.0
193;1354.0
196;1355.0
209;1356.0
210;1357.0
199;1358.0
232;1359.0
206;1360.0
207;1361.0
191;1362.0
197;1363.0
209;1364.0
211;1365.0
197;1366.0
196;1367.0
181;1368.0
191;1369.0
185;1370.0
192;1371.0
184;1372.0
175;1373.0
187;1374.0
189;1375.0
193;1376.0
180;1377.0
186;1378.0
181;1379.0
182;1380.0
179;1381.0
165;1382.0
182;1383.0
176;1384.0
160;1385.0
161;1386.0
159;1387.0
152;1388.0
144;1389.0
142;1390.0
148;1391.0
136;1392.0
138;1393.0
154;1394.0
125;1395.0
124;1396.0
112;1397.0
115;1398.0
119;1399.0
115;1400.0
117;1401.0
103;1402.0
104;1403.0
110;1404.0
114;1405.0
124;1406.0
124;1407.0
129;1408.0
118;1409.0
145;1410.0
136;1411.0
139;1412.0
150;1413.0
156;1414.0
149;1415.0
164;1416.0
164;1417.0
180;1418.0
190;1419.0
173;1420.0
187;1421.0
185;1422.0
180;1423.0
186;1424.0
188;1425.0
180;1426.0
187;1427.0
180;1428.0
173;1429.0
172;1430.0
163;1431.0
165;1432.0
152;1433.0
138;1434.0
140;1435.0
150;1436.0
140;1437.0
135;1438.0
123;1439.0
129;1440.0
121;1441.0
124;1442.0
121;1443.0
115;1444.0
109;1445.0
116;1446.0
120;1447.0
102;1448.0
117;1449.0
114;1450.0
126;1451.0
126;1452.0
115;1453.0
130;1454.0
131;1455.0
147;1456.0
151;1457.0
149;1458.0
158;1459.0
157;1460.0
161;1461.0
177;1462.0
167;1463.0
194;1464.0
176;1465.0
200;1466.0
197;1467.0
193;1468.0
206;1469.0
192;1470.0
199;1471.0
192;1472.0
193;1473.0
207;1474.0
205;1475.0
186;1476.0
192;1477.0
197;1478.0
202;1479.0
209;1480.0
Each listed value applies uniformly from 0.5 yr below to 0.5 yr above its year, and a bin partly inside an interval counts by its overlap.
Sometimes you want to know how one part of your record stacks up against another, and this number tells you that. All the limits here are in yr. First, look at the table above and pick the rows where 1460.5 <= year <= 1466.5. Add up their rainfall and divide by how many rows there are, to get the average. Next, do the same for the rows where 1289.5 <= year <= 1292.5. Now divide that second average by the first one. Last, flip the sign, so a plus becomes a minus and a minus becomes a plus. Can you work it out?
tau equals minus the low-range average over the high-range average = -1.13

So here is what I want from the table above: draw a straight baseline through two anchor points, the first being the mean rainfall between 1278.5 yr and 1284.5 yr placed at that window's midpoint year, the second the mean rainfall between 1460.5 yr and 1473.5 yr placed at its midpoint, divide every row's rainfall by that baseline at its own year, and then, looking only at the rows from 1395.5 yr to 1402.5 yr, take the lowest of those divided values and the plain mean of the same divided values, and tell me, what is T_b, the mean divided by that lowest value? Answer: 1.11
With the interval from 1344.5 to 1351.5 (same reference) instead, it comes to 1.05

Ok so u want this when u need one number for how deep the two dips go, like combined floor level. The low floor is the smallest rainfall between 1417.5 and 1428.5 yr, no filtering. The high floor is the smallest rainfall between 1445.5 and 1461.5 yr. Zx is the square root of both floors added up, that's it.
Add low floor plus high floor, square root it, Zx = 16.6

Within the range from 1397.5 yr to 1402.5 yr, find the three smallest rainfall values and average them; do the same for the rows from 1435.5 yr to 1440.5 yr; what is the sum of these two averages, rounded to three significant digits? 240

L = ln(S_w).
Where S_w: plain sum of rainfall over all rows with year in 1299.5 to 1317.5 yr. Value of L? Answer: 8.2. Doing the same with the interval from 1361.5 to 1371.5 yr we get 7.6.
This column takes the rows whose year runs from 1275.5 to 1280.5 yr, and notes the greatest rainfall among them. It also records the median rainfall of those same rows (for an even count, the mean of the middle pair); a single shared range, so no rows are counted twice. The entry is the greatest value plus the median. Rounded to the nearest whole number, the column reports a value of 431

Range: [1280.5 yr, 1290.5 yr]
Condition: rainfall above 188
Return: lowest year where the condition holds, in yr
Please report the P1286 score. 1281.0 yr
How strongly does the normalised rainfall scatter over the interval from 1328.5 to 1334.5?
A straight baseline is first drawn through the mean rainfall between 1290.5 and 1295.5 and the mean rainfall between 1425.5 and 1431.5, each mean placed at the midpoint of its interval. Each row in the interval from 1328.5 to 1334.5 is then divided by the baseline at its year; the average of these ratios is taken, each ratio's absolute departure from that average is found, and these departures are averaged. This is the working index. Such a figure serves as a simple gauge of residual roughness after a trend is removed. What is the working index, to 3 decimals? 0.036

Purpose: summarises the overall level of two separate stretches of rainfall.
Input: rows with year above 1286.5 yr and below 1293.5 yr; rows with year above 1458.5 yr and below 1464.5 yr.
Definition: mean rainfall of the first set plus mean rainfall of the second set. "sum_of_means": 373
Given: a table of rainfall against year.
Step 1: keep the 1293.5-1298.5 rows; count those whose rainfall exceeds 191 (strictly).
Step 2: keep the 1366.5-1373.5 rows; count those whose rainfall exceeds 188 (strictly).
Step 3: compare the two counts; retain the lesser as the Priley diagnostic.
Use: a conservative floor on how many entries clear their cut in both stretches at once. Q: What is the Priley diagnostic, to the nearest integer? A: 3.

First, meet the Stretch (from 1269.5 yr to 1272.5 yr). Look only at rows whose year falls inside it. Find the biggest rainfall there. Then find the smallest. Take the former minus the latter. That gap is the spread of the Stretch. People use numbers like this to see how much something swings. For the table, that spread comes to 23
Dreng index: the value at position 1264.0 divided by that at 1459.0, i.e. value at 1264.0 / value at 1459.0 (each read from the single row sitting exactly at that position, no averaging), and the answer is 1.3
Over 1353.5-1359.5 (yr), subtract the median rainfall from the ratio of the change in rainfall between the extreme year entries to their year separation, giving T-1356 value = -196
